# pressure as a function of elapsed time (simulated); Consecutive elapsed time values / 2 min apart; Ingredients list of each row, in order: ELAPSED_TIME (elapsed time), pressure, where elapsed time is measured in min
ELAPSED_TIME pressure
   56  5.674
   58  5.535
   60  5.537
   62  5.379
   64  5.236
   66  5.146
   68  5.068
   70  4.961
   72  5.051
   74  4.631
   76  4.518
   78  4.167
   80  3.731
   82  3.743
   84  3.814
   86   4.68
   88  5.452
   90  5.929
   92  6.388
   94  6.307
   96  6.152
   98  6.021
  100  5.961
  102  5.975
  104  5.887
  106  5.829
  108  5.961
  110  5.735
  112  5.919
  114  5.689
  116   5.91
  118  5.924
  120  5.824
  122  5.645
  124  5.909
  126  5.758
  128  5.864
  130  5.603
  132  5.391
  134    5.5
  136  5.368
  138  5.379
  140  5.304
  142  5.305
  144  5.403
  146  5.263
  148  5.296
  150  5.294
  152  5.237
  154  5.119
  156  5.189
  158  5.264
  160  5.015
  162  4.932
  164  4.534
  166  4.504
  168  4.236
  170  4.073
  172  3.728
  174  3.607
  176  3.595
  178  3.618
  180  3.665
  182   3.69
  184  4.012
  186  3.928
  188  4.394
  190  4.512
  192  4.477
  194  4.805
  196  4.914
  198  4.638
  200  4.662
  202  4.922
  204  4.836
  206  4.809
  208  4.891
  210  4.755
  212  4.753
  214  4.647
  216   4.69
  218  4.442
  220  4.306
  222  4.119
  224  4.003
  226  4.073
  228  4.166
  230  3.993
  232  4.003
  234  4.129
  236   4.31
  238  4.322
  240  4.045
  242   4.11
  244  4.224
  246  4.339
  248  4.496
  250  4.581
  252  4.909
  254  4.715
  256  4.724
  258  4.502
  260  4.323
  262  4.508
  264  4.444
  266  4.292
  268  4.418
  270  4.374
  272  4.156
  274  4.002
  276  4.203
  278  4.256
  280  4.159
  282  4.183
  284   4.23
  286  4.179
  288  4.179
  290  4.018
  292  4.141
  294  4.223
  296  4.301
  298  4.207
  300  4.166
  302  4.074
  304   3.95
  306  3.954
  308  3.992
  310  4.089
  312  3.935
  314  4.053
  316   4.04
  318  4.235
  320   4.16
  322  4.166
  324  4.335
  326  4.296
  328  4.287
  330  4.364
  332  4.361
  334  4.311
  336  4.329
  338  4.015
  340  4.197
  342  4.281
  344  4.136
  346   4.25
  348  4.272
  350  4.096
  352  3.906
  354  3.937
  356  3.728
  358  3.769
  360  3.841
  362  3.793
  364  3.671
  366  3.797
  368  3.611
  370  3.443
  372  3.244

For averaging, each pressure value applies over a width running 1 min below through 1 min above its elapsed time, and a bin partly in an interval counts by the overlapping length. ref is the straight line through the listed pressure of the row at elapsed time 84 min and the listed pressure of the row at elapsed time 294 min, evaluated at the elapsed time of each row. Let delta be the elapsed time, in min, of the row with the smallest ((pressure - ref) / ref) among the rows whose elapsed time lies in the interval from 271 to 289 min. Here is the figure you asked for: 274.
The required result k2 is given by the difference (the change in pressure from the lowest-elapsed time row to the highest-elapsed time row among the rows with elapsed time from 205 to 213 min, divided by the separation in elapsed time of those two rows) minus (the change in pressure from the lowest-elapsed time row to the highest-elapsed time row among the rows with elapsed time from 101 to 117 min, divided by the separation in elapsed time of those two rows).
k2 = 0.00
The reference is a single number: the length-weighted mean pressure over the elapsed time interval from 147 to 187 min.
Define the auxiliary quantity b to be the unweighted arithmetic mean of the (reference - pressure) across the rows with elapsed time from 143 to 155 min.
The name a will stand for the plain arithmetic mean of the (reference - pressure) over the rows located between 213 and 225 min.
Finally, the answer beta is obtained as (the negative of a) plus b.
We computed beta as -0.9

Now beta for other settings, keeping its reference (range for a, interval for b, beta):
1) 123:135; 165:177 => 1.7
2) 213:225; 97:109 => -1.6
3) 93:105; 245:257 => 1.4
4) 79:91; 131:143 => -0.8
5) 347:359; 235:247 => -0.3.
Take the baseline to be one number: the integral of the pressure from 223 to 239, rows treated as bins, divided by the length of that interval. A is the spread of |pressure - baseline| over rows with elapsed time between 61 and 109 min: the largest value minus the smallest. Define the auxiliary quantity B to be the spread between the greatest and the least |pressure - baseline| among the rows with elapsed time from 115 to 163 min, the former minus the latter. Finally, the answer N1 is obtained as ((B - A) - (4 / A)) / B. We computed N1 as -3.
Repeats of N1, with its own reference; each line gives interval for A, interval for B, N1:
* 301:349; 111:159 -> -21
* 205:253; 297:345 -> -25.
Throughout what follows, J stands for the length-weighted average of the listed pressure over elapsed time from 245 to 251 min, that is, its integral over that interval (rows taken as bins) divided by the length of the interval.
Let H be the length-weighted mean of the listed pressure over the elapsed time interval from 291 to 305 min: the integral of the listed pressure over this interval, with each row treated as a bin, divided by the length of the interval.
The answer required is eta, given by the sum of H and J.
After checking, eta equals 8.6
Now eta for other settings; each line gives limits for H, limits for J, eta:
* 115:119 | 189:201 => 10.6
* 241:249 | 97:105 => 10.3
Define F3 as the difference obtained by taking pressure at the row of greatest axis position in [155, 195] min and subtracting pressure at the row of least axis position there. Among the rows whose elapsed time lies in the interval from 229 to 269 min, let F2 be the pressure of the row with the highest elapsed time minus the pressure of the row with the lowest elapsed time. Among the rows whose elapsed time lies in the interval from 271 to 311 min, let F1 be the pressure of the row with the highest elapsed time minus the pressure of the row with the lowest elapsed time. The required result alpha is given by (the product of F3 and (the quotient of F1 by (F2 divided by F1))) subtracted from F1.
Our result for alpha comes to -0.06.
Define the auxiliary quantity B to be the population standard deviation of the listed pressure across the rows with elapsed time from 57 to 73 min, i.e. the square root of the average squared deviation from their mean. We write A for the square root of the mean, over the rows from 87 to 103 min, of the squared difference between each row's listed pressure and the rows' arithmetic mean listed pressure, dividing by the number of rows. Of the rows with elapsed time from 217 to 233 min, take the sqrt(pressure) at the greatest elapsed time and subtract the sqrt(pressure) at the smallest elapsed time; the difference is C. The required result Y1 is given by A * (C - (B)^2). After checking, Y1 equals -0.040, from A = 0.27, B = 0.21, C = -0.11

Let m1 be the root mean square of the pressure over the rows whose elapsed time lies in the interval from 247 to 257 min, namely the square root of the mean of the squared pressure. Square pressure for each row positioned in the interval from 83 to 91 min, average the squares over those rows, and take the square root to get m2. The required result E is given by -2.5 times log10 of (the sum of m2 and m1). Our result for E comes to -2.47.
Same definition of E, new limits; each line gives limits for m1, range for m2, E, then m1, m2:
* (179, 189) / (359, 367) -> -2.22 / 3.9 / 3.78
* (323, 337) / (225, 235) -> -2.31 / 4.3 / 4.07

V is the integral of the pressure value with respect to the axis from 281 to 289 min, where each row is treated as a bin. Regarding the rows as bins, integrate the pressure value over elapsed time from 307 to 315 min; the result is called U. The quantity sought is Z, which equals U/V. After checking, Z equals 0.96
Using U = 32.1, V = 34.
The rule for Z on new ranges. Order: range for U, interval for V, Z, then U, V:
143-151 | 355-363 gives 1.40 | 42.5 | 30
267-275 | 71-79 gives 0.92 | 33.9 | 37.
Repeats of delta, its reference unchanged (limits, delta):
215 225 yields 224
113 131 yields 130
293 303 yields 302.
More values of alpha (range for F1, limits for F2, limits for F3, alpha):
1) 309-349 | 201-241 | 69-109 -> 0.22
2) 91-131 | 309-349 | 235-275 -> 0.25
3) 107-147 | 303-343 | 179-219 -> -1.84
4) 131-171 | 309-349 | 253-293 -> 4.13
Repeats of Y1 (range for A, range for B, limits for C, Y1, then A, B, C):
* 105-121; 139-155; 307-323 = 0.003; 0.09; 0.07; 0.04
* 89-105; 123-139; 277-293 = -0.012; 0.17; 0.21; -0.03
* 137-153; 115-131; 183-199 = 0.007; 0.05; 0.12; 0.15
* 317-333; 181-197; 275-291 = -0.016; 0.08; 0.40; -0.05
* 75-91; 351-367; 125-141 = -0.079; 0.77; 0.08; -0.10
